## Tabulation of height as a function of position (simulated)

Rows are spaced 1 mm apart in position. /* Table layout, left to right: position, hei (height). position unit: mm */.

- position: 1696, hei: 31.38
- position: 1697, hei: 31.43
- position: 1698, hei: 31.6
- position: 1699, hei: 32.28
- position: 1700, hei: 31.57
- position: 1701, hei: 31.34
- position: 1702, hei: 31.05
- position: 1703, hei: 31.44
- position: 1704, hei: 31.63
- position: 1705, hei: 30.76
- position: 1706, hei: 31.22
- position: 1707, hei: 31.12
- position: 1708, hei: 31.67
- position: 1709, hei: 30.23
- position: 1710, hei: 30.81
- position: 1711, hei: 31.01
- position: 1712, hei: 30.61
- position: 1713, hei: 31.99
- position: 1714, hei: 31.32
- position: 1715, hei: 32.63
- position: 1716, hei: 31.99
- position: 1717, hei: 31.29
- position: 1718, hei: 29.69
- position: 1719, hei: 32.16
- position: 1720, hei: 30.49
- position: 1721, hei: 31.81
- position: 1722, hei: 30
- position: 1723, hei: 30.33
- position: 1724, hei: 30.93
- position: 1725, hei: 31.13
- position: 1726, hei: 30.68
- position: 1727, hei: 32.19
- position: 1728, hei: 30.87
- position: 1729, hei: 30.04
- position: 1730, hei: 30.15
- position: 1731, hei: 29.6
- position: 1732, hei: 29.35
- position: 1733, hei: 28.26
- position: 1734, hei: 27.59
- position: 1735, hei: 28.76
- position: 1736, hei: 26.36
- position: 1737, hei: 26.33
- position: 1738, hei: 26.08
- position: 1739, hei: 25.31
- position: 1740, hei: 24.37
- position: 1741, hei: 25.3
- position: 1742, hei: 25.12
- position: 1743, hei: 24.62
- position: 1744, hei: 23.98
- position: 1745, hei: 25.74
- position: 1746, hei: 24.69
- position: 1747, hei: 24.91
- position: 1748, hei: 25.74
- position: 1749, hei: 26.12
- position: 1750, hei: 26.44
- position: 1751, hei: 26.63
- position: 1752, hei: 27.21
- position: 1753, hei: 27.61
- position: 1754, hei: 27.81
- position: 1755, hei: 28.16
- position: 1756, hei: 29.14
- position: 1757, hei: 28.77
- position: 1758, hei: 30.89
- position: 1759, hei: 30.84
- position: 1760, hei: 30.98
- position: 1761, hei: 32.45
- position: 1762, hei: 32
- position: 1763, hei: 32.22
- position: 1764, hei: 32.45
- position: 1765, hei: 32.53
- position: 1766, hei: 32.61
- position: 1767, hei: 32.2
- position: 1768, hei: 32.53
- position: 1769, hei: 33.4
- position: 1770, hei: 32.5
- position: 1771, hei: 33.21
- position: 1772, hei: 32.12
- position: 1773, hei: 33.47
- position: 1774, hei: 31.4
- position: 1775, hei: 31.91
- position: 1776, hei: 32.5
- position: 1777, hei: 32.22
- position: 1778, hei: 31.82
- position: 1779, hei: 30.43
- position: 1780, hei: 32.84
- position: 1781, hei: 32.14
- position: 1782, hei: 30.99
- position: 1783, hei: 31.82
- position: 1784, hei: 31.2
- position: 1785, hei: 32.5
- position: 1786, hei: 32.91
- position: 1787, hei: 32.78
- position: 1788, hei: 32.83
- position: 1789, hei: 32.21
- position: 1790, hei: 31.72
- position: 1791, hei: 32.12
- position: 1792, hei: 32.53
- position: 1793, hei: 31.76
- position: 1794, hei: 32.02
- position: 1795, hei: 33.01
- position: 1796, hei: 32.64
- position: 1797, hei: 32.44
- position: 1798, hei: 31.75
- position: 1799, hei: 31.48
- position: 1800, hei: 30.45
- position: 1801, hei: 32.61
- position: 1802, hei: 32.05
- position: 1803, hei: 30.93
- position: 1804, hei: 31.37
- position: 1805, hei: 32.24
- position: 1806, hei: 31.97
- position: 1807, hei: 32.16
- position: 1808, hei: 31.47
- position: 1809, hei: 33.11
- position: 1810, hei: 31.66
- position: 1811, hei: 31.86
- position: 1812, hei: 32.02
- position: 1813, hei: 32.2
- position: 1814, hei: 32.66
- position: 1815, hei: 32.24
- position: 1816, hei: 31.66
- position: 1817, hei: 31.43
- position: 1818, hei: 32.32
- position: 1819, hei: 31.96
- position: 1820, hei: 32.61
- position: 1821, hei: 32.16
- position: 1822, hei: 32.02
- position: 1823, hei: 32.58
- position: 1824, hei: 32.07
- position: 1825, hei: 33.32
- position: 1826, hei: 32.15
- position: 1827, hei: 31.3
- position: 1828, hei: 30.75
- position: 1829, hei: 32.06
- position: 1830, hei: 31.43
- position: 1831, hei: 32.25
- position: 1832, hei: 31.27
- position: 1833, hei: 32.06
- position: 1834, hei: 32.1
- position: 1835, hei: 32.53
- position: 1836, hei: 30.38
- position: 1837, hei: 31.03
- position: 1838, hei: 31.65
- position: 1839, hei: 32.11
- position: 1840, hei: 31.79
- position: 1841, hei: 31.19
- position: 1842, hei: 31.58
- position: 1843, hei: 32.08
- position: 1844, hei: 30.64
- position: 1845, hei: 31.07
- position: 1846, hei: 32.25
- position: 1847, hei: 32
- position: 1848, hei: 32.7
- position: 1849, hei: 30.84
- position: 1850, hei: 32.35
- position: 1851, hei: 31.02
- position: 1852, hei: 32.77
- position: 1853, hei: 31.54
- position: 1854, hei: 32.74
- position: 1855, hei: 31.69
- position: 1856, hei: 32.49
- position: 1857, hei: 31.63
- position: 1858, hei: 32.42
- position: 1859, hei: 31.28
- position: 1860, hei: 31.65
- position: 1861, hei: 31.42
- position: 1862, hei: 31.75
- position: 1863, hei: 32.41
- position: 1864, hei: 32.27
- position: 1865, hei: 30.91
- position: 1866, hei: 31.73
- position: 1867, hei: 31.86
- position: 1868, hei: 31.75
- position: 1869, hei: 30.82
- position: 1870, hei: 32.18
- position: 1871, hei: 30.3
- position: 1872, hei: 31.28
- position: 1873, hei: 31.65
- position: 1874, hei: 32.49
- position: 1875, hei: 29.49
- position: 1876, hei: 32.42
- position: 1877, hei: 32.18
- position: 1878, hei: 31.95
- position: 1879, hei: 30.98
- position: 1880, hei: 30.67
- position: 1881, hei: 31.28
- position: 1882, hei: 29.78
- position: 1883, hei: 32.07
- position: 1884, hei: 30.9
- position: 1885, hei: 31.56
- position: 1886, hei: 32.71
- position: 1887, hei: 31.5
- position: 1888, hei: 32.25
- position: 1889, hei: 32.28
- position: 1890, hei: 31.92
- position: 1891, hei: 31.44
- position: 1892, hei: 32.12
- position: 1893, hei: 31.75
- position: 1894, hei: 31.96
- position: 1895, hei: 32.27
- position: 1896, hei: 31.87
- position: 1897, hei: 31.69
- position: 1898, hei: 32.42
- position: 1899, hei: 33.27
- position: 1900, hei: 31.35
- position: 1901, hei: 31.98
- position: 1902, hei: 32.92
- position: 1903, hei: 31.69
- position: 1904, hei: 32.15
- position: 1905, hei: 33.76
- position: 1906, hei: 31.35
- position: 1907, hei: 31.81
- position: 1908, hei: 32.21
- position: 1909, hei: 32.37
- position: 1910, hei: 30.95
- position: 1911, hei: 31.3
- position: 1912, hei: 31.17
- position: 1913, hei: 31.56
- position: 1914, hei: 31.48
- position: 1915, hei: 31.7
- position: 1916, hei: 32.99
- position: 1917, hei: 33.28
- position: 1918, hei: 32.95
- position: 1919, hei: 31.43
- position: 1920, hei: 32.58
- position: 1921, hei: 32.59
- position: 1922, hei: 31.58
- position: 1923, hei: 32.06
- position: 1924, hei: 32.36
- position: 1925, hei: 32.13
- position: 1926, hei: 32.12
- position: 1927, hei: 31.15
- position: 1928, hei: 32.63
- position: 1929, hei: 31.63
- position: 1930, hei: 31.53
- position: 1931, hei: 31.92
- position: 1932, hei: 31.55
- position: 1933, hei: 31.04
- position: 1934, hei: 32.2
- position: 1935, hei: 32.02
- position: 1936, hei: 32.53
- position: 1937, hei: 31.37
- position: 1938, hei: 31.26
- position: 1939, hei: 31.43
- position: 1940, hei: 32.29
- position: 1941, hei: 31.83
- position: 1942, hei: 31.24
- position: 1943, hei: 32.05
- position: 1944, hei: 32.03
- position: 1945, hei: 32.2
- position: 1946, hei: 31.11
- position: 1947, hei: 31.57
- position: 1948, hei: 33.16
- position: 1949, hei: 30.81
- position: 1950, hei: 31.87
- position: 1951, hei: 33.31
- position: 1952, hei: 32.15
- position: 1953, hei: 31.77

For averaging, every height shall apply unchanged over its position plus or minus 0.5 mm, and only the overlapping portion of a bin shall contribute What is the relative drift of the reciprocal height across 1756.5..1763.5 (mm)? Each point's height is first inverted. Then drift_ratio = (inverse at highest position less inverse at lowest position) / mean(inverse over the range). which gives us -0.12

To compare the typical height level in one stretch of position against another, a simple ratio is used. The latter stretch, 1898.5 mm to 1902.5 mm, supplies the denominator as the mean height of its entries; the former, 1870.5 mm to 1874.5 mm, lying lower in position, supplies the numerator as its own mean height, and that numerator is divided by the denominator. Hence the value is 0.971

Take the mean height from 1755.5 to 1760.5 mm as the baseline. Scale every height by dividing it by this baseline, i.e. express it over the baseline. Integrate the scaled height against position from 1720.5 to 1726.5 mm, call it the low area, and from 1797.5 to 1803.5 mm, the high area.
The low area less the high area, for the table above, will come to -0.15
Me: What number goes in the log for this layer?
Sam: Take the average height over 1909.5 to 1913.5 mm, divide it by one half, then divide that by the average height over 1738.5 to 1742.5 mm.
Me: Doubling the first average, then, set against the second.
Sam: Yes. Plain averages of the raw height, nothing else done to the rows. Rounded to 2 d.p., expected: 2.50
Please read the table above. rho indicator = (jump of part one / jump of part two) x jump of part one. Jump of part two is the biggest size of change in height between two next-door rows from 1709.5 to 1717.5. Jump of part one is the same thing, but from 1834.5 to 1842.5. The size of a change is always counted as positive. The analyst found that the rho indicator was 3.3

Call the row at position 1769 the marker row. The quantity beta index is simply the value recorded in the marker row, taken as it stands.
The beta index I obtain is 33.4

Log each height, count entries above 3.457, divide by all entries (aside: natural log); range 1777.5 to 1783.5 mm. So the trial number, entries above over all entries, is 0.67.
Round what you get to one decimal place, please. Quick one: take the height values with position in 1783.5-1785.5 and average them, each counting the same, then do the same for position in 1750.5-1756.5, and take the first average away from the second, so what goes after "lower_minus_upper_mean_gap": -4.1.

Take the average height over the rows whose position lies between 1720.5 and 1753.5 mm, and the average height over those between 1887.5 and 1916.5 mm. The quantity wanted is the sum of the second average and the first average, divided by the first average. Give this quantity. 2.16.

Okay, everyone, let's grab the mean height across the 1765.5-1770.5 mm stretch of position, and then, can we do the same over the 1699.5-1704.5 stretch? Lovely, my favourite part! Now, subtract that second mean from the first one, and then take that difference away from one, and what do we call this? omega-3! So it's -0.24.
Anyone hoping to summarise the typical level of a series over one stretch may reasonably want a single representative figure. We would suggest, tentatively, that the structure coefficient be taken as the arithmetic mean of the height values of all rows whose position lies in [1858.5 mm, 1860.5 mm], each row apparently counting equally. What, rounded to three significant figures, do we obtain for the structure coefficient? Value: 31.5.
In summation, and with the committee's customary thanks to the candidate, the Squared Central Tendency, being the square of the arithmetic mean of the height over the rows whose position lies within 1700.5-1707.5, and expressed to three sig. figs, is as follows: 975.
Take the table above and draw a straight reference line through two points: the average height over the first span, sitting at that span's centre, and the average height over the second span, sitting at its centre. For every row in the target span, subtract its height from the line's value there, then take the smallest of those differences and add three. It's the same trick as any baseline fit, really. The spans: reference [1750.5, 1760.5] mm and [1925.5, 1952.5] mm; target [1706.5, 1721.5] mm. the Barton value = -1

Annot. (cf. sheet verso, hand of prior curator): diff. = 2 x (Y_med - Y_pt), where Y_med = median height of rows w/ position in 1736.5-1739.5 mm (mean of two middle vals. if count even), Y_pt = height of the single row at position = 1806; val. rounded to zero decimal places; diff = -12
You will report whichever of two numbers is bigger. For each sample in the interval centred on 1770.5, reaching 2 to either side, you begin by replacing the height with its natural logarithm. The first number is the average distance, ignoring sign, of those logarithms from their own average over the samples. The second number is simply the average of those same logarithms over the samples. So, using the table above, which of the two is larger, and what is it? 3.491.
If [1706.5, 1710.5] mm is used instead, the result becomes 3.432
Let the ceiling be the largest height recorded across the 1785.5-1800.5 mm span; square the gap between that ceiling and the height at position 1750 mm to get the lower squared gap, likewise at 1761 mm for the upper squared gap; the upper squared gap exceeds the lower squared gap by -43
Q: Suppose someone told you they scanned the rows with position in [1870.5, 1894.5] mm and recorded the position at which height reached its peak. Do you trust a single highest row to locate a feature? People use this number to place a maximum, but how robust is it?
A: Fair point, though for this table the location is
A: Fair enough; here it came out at 1886 mm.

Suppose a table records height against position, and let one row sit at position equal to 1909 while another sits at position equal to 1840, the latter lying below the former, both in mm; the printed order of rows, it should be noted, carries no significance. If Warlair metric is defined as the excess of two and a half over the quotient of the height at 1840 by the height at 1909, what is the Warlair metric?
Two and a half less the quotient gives 1.52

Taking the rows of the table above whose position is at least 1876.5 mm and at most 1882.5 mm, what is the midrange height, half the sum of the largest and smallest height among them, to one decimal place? 31.0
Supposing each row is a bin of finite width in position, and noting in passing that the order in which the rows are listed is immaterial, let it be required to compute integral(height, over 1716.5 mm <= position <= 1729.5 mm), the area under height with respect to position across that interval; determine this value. 402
